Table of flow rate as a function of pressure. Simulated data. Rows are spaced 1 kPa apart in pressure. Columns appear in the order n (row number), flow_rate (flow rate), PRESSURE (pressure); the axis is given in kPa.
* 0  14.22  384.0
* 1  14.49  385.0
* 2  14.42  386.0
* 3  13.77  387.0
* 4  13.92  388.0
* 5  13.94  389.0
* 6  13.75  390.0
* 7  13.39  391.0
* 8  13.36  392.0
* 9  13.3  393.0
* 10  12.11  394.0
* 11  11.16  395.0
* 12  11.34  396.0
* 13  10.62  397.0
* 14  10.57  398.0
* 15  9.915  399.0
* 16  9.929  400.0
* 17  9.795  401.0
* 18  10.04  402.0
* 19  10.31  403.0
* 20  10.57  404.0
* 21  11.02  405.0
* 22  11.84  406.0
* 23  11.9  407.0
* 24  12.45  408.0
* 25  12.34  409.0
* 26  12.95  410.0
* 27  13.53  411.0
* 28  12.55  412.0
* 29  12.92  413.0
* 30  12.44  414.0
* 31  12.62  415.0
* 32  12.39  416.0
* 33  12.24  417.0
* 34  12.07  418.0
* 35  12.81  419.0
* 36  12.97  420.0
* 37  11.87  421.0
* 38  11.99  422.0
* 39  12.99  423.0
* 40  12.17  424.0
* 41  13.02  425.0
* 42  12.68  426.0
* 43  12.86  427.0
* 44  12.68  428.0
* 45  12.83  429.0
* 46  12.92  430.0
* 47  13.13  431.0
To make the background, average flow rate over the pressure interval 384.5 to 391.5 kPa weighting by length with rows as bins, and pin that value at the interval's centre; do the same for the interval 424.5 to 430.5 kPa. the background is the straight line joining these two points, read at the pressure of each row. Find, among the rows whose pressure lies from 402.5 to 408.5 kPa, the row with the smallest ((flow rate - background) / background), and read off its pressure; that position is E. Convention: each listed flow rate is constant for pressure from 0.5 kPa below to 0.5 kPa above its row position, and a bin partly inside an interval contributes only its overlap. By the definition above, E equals 403.0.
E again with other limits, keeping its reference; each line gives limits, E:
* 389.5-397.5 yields 397.0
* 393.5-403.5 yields 401.0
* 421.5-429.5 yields 422.0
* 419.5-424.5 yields 421.0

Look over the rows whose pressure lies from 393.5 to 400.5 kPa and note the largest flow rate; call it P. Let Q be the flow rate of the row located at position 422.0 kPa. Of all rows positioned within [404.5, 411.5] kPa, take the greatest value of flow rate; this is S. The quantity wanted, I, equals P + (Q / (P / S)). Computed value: 25.5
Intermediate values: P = 12.11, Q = 11.99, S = 13.53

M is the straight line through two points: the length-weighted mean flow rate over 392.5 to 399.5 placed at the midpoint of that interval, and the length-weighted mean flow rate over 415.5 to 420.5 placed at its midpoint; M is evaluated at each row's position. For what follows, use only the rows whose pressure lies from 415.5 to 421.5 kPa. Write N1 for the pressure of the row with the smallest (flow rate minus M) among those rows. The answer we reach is 421.0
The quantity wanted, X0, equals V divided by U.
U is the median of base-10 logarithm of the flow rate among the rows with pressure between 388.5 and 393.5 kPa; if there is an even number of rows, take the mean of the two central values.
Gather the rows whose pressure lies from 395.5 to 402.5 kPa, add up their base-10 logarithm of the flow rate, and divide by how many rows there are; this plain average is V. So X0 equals 0.90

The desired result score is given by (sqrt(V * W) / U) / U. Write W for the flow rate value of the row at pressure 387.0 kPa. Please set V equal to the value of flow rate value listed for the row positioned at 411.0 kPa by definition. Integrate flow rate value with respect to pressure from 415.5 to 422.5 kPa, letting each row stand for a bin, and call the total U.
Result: 0.0018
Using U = 86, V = 13.53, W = 13.77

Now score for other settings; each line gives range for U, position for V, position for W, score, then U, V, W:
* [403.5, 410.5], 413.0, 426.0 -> 0.0019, 83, 12.92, 12.68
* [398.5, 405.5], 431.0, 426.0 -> 0.0025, 72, 13.13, 12.68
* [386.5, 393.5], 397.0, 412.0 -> 0.0013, 95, 10.62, 12.55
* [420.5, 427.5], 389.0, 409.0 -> 0.0017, 88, 13.94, 12.34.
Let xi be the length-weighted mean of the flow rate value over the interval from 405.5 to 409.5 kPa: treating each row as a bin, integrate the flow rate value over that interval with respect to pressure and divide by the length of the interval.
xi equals 12.1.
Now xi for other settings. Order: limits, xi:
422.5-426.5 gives 12.7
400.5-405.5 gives 10.3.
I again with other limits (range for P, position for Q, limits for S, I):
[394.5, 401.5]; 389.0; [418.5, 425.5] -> 27.3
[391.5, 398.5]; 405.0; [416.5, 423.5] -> 24.1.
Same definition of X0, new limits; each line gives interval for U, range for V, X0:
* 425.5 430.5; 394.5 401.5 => 0.92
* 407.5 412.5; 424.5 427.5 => 1.01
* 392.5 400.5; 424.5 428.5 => 1.07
